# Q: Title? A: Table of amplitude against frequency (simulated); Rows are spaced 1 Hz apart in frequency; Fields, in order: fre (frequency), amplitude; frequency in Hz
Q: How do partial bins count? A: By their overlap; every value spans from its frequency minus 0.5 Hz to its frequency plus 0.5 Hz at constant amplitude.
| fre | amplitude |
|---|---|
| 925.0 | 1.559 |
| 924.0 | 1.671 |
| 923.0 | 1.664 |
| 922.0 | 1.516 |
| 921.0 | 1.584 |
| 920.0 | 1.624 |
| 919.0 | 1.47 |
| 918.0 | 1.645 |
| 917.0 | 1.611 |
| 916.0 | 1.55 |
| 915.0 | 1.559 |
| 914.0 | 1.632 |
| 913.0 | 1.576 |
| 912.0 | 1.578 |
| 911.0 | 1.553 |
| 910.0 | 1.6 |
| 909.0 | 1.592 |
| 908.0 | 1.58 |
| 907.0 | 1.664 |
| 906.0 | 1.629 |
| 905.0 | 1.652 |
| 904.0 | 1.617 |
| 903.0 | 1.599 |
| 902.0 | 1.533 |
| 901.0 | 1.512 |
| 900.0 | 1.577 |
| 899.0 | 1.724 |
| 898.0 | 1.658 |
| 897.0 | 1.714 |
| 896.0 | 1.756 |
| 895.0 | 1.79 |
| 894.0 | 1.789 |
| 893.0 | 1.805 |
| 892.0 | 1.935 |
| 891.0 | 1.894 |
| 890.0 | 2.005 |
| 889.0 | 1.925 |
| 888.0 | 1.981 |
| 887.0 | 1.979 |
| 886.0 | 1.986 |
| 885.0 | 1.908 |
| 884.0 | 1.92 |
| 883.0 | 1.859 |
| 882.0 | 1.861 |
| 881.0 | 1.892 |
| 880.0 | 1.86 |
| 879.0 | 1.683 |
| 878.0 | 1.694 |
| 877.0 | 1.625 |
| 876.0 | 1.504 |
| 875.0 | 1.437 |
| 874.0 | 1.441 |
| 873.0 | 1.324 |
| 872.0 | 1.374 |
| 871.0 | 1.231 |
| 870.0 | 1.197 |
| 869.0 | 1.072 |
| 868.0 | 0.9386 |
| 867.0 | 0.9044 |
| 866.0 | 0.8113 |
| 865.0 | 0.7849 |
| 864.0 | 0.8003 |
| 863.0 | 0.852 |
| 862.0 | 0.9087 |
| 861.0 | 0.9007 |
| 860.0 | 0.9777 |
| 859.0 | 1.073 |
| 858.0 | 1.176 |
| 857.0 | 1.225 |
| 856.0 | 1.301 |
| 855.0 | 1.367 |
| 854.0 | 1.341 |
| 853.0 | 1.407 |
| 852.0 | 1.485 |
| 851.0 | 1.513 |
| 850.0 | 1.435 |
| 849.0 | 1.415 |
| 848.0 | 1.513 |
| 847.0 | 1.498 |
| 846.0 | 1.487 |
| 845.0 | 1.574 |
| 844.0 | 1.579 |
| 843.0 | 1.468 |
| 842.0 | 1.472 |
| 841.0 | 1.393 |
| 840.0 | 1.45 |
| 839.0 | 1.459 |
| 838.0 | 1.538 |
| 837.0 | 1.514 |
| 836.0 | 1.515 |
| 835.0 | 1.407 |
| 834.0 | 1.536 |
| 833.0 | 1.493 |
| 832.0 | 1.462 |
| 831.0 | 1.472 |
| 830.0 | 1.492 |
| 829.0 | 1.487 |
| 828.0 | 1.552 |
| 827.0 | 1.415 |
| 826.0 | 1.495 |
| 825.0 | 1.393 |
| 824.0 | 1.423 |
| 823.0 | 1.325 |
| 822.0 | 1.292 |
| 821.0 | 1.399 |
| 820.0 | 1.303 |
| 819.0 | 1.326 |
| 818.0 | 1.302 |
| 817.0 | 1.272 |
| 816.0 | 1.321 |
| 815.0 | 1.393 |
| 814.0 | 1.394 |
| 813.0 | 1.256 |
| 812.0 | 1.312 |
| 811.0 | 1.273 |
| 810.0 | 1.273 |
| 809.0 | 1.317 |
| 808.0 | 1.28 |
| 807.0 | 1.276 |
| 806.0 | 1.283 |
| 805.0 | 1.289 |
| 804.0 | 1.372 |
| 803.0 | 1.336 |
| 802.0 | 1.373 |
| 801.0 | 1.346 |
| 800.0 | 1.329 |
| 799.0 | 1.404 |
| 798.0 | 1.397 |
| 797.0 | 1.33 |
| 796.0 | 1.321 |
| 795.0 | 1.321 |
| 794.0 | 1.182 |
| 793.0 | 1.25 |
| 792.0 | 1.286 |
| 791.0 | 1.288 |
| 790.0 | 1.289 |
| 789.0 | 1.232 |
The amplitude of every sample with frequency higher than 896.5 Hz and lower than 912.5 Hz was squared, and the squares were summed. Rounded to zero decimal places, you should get 42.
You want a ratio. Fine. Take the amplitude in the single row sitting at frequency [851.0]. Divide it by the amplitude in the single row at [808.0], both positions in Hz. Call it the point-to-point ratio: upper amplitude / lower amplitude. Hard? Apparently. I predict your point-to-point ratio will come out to 1.18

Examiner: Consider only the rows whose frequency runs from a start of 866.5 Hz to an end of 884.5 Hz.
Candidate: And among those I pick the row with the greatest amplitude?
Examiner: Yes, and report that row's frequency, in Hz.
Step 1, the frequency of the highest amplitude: 884.0 Hz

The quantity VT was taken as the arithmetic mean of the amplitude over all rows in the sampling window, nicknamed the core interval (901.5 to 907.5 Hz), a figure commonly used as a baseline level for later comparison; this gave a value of 1.6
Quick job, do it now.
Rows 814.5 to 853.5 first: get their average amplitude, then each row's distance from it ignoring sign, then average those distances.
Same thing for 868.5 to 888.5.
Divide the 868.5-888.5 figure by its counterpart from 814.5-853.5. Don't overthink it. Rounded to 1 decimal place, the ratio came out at 3.8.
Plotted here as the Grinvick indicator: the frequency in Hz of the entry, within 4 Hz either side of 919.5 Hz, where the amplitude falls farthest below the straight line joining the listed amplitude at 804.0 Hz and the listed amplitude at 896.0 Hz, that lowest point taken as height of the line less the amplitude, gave 919.0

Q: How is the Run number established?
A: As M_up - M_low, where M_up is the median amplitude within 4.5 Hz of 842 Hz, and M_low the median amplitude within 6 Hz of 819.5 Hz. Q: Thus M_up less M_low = 0.15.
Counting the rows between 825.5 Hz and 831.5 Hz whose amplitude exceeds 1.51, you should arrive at 1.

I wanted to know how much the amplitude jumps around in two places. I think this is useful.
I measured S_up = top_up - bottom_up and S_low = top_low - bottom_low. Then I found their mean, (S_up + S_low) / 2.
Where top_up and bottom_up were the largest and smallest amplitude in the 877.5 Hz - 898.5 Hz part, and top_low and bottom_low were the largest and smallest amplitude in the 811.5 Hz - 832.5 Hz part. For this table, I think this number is 0.32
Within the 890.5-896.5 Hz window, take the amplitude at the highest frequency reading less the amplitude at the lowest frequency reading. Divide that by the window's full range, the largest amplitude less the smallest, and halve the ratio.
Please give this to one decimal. -0.4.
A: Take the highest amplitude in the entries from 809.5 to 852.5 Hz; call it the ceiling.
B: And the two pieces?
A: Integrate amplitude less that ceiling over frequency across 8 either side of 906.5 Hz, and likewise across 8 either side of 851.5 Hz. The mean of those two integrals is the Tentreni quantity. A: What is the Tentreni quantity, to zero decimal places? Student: -1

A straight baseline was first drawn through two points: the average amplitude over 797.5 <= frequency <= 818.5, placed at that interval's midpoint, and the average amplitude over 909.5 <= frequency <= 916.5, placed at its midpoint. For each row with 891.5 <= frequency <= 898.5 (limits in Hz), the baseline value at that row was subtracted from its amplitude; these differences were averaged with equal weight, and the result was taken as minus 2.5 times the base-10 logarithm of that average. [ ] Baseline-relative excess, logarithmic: 1.5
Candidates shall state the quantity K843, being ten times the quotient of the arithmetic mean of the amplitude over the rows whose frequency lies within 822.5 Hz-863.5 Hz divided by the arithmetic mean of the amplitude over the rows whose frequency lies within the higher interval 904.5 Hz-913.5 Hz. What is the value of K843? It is 8.6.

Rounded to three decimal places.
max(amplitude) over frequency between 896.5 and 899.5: 1.724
